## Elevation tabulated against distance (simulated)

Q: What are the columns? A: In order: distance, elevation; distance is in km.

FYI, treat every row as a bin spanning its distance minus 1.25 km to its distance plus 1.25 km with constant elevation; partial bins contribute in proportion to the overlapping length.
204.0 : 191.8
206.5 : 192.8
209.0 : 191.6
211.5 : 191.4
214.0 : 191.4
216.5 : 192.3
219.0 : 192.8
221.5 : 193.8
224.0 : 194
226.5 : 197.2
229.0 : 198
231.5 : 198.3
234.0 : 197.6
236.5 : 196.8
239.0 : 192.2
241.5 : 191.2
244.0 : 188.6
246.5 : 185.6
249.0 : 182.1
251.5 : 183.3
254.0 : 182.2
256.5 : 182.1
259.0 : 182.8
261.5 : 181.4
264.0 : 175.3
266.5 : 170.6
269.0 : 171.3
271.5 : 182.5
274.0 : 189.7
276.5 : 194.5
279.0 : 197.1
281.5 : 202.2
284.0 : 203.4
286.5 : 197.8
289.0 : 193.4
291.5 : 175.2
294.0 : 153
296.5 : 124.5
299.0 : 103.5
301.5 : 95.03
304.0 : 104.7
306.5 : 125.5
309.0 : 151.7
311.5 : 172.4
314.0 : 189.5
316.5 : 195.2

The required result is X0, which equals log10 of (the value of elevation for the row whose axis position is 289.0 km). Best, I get 2.29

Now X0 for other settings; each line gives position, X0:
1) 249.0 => 2.26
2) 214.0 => 2.28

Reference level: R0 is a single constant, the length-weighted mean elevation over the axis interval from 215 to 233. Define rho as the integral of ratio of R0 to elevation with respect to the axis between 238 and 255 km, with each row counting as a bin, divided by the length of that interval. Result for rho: 1.05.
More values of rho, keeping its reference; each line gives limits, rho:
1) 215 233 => 1.00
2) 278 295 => 1.04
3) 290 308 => 1.60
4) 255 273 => 1.10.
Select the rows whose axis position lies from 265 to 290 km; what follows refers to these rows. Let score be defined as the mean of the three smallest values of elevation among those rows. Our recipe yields 175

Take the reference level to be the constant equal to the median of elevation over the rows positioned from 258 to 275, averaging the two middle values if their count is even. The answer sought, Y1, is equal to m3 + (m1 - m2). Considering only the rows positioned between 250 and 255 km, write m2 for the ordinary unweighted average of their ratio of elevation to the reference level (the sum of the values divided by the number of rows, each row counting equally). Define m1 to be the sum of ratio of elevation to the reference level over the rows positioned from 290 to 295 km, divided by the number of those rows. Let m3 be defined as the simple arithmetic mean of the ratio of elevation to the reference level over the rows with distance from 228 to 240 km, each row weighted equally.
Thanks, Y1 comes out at 0.98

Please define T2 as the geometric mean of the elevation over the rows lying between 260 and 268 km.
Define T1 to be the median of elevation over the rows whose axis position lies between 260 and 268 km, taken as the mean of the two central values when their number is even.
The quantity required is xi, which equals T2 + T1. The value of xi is 351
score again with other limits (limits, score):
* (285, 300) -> 127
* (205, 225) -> 191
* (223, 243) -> 192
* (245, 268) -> 176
